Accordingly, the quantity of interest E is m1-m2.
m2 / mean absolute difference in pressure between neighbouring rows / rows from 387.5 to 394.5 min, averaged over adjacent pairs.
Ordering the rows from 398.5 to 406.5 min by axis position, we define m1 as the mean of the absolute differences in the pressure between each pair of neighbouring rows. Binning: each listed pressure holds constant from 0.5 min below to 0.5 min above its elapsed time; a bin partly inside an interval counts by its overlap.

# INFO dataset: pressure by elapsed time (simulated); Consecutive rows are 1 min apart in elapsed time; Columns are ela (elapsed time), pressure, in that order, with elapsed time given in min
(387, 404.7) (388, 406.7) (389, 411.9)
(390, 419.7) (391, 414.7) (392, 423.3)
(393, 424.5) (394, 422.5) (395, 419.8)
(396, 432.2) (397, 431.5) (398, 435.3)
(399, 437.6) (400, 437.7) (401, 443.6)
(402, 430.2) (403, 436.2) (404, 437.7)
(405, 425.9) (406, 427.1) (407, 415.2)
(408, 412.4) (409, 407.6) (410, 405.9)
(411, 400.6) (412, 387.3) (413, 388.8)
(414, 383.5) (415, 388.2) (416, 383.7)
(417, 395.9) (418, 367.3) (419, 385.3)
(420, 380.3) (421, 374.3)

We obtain 0.7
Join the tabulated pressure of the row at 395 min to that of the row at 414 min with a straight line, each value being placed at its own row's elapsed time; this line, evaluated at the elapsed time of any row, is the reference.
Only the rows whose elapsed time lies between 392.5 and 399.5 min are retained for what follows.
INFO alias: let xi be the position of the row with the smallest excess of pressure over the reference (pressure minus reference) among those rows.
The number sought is 395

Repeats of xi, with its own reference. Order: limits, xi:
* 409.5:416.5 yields 412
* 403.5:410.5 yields 409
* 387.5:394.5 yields 388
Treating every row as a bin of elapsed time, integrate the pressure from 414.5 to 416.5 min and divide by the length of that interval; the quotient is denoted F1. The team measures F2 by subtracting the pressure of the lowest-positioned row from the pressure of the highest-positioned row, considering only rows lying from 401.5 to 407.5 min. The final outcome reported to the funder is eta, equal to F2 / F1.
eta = -0.04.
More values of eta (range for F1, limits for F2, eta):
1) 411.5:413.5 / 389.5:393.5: 0.01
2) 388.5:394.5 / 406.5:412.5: -0.07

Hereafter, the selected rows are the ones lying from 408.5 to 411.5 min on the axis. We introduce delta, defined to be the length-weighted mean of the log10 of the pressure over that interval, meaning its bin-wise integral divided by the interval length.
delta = 2.61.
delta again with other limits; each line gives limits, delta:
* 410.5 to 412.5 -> 2.60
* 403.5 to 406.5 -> 2.63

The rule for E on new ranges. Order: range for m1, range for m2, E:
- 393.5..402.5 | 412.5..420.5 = -6.0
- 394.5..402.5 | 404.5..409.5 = 0.3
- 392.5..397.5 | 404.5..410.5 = 0.0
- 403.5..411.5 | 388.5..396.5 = 0.0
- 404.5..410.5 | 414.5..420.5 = -9.2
